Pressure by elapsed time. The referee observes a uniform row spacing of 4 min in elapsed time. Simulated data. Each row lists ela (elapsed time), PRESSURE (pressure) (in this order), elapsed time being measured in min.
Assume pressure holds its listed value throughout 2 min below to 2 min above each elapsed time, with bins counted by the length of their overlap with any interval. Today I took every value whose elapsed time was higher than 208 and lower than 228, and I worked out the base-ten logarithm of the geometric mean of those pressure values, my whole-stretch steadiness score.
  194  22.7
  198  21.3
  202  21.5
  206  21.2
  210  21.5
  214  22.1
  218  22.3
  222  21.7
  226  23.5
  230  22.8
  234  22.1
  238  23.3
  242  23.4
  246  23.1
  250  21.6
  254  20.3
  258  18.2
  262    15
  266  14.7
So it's 1.35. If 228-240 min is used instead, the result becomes 1.36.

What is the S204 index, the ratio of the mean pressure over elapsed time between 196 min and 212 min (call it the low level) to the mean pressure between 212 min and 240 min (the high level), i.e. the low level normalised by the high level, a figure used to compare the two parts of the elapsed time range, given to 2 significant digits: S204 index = 0.95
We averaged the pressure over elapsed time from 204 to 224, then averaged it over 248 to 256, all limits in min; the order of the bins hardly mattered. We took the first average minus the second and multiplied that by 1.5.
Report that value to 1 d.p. 1.2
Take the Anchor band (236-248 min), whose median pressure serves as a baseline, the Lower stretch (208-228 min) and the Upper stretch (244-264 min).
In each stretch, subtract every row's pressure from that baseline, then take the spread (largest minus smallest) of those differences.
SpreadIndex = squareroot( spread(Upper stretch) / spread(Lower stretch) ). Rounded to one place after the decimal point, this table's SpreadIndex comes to 2.0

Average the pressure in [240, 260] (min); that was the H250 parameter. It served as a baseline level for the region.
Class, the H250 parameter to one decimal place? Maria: 21.3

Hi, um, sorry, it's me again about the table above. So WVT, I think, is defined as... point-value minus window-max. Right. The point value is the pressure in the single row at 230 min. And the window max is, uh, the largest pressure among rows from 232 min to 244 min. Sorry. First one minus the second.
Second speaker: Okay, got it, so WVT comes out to -0.6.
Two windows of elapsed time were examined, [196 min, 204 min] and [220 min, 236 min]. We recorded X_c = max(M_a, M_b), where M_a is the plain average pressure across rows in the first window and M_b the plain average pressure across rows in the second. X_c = 22.5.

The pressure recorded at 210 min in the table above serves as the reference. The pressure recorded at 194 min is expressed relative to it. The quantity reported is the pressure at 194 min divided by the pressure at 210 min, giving 1.06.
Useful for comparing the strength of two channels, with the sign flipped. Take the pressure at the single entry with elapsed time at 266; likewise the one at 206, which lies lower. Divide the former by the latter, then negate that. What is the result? -0.69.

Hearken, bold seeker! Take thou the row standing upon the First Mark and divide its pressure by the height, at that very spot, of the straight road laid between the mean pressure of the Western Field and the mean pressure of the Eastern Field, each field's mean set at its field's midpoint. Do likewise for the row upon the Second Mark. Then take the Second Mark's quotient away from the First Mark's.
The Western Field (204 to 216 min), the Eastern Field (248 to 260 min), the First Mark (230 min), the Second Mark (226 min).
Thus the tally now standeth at -0.026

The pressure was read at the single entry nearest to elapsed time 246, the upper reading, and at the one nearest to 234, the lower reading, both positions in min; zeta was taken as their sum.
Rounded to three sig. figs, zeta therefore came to 45.2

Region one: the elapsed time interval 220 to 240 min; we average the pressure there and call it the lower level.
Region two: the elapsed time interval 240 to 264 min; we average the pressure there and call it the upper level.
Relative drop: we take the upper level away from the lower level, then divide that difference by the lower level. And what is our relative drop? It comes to 0.11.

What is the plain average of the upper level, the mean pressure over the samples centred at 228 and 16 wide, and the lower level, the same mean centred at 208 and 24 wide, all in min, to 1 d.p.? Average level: 22.1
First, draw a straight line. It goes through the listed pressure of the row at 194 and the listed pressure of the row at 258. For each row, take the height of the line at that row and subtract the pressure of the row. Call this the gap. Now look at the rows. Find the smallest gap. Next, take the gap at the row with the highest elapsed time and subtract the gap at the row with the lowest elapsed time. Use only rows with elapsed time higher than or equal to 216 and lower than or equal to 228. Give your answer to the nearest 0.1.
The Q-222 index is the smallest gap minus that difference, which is -1.3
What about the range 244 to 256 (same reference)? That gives -6.3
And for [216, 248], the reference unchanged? -1.3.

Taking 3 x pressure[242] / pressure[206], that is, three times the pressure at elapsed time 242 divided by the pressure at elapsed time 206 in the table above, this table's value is 3.3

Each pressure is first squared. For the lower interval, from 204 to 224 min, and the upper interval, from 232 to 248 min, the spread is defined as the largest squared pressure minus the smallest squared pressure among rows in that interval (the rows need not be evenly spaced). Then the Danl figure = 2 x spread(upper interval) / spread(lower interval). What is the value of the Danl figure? 2.5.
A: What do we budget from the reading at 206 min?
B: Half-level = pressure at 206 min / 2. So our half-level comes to 10.6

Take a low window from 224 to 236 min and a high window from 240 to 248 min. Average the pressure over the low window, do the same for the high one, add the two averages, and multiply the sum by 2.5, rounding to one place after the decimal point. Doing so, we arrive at 115.1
